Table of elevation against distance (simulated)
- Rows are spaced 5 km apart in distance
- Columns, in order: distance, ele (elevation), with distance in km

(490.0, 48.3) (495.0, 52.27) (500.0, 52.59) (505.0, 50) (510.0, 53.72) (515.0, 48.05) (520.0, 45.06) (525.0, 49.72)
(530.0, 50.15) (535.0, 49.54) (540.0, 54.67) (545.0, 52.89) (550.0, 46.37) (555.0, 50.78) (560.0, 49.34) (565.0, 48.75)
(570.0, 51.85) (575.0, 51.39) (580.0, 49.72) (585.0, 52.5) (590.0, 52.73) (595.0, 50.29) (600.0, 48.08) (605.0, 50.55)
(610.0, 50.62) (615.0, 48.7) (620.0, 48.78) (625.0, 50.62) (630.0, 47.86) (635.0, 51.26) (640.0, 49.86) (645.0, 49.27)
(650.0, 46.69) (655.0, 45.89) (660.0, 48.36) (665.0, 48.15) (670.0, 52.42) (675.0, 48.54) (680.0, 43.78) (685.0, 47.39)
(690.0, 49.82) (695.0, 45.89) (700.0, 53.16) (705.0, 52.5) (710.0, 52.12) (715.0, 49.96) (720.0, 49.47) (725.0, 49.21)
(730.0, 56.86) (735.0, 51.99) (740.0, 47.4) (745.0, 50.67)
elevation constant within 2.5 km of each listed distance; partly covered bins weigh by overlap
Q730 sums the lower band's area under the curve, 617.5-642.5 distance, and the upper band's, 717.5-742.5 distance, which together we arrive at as 2517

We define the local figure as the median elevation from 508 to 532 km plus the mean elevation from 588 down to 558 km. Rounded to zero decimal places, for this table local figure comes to 100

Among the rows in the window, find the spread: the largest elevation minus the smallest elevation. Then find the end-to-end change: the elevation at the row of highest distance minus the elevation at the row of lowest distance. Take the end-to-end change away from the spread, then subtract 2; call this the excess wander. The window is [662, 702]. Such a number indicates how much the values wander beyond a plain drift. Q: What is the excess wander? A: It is 2.4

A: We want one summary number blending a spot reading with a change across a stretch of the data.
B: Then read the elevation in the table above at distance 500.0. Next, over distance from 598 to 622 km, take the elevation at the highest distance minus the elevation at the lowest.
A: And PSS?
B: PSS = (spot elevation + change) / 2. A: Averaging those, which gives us 26.6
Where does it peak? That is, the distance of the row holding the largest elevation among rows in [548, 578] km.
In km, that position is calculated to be 570.0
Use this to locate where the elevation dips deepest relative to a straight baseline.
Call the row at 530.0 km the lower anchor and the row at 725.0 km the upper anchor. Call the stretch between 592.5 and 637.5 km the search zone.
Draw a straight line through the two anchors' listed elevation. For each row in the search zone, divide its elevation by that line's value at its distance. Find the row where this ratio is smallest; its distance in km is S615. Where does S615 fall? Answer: 630.0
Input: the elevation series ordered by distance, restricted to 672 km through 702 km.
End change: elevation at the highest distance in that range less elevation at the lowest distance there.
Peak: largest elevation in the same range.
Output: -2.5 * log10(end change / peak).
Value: 2.7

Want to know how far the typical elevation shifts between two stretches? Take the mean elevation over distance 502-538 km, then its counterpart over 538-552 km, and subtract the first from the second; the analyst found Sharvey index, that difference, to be 1.8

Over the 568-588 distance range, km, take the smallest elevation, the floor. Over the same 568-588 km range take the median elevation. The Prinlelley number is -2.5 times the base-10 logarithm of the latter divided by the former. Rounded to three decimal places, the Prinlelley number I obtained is -0.041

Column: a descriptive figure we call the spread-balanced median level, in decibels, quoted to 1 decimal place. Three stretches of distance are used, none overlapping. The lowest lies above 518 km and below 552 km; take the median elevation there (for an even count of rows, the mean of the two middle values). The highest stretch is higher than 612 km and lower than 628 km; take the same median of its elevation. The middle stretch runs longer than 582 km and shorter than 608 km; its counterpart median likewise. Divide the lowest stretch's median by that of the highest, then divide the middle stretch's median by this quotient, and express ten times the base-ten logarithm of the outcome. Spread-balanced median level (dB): 17.0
